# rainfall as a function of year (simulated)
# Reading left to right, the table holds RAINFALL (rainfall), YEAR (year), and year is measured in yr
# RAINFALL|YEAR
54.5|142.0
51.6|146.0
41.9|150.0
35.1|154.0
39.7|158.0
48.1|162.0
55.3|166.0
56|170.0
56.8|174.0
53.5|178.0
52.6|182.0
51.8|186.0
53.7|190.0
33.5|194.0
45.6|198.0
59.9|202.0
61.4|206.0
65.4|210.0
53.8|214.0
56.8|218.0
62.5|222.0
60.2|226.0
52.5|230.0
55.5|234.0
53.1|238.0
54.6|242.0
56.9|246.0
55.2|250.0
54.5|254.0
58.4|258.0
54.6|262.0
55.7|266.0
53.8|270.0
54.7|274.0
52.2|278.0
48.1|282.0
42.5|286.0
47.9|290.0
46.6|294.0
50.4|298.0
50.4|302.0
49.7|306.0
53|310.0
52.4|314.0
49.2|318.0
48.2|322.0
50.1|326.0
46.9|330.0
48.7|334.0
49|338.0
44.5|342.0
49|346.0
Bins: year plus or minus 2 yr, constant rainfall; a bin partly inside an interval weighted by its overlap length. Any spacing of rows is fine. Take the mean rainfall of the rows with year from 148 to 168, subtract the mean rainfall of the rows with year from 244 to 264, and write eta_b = -12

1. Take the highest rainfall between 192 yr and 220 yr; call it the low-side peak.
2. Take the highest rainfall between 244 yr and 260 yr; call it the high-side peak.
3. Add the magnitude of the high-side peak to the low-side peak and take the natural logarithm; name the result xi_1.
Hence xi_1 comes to 4.82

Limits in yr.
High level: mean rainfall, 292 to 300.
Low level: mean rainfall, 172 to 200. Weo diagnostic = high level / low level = 0.98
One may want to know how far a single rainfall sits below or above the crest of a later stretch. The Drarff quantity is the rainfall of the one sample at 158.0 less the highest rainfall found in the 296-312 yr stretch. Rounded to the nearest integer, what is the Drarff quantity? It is -13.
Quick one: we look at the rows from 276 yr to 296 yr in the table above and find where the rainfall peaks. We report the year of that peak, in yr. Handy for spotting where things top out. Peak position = 278.0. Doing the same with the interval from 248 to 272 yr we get 258.0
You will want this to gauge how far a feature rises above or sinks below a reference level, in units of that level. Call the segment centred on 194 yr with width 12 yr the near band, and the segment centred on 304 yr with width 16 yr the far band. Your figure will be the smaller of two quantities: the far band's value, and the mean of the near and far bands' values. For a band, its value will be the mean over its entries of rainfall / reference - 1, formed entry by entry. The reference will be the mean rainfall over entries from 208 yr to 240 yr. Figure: -0.17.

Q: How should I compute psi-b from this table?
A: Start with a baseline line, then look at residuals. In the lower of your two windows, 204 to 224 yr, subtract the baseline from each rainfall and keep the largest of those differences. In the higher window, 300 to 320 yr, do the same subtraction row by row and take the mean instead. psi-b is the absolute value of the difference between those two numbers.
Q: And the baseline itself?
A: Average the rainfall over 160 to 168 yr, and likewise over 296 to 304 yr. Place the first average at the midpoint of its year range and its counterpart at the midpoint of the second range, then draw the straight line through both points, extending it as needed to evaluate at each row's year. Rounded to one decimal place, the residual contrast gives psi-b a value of 13.5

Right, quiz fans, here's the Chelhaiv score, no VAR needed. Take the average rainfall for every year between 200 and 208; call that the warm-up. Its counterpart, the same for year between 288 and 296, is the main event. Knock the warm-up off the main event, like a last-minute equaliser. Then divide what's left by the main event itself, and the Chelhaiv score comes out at -0.28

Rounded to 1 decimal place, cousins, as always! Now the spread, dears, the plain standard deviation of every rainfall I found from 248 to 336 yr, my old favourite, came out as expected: 3.7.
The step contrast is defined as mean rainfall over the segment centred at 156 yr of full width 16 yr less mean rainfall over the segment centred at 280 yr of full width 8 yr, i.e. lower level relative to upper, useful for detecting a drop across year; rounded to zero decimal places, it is -9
